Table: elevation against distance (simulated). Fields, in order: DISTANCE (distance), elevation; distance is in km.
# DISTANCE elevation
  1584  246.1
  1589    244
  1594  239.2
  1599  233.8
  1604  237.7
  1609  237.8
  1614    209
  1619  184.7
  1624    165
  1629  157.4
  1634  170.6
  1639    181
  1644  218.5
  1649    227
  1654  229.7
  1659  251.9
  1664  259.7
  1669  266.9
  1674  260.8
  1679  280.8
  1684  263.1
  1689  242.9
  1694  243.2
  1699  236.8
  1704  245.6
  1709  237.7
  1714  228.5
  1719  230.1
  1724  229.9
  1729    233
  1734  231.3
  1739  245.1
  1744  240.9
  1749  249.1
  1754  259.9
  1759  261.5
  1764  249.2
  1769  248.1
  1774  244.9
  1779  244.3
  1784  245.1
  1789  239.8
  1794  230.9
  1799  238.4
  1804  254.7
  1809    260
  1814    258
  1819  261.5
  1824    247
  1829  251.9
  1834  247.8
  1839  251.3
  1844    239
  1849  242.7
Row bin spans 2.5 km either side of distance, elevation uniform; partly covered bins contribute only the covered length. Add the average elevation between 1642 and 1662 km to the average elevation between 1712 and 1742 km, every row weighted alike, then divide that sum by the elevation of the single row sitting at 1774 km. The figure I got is 1.90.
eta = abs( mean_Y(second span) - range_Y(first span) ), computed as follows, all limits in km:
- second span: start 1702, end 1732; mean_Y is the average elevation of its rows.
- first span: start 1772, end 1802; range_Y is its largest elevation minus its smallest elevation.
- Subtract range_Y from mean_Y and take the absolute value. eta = 220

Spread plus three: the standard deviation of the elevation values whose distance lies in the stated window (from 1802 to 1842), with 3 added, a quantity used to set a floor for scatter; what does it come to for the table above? 8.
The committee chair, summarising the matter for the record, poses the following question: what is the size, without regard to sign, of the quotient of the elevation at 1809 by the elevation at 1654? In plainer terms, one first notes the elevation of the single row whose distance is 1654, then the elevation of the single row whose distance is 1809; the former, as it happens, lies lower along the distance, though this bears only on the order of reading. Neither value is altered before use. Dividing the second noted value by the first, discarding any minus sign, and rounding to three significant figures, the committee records 1.13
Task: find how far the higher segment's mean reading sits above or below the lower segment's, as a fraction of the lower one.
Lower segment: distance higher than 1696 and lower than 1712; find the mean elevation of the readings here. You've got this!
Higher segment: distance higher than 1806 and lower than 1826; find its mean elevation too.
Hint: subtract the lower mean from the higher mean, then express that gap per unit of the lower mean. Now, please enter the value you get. 0.07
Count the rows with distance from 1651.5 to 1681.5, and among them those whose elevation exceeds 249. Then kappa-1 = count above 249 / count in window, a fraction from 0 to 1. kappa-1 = 0.8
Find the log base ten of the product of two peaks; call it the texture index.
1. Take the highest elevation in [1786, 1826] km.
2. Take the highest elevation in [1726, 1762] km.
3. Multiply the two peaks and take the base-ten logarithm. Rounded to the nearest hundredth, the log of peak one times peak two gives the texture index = 4.83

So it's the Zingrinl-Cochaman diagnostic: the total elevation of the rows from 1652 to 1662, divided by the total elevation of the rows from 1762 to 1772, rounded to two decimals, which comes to 0.97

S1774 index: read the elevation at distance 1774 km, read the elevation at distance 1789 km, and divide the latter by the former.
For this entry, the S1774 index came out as 0.98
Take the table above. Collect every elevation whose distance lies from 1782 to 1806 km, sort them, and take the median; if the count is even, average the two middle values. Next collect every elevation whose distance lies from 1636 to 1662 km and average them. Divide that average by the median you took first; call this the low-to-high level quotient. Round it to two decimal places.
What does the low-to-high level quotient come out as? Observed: 0.92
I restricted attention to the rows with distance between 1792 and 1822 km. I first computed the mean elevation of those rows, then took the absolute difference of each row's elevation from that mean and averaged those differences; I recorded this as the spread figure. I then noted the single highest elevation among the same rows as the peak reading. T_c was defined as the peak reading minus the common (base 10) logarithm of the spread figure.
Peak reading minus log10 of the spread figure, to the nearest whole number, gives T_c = 260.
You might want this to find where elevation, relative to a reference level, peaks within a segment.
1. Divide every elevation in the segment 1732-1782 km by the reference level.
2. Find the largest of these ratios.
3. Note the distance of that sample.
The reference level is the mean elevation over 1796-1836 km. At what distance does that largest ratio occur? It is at 1759 km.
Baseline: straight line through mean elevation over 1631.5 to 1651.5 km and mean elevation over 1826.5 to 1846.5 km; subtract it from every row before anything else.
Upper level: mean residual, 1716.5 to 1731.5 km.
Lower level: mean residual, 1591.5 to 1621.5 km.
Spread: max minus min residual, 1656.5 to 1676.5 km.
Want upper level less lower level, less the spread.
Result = -34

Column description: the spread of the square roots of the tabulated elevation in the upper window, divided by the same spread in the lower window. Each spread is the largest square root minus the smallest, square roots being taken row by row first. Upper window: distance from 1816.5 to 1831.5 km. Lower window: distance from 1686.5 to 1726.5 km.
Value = 0.82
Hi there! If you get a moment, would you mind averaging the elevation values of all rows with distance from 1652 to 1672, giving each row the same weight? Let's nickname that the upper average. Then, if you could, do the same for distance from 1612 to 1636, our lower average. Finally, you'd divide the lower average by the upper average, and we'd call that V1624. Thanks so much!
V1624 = 0.70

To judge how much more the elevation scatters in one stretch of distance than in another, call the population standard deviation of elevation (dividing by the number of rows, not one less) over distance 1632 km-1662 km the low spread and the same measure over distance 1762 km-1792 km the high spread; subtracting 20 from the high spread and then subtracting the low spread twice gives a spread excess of -74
